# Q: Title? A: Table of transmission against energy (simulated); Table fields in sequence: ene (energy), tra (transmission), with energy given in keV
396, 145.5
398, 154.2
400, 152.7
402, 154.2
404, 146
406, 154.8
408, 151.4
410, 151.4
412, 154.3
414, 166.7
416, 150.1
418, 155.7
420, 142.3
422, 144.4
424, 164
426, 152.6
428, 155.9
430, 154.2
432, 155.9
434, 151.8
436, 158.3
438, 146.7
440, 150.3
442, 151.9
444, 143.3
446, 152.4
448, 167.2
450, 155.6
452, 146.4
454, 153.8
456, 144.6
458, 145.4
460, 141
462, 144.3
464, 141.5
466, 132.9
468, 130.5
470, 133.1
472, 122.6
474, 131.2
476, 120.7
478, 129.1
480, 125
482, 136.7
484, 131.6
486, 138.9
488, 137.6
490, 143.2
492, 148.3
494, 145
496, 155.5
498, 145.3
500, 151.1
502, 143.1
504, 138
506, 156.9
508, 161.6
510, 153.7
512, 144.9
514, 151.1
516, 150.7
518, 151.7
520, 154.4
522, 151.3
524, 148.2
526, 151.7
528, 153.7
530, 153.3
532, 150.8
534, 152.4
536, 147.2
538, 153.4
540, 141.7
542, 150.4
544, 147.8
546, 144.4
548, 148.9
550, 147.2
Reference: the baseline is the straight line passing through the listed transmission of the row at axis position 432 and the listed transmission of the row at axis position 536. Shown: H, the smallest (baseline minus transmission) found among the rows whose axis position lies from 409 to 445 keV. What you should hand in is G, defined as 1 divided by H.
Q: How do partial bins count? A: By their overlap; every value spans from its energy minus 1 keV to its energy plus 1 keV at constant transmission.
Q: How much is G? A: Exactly -0.11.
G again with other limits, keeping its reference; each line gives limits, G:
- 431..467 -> -0.08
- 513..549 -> -0.16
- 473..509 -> -0.08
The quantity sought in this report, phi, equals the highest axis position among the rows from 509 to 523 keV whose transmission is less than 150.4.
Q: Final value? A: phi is 512 keV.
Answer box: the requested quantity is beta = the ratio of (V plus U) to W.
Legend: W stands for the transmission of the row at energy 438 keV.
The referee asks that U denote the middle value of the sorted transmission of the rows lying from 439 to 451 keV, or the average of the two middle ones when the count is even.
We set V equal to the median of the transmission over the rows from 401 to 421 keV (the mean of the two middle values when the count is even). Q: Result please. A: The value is 2.08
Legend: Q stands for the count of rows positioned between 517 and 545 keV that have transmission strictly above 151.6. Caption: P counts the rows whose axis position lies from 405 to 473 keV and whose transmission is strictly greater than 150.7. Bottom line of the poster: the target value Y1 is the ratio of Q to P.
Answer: 0.4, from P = 18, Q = 7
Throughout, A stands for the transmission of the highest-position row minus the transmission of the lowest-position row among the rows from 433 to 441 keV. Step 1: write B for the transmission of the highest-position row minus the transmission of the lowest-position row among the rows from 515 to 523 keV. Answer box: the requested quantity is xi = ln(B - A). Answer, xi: 0.7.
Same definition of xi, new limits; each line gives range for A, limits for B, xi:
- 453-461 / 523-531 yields 2.9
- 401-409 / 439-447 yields 1.6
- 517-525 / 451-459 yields 0.9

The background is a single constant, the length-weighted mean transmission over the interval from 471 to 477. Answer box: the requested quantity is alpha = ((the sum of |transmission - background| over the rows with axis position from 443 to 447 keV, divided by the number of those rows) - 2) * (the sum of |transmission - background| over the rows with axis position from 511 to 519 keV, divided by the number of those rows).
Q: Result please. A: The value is 521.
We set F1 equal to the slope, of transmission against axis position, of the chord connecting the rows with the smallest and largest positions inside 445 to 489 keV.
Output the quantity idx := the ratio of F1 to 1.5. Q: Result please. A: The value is -0.2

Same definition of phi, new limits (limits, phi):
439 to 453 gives 452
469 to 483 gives 482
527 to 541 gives 540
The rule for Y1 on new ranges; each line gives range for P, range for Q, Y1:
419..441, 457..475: 0.0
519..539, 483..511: 0.5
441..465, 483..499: 0.2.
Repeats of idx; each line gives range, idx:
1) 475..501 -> 0.8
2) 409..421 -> -0.6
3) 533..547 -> -0.4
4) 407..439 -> -0.1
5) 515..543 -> 0.0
